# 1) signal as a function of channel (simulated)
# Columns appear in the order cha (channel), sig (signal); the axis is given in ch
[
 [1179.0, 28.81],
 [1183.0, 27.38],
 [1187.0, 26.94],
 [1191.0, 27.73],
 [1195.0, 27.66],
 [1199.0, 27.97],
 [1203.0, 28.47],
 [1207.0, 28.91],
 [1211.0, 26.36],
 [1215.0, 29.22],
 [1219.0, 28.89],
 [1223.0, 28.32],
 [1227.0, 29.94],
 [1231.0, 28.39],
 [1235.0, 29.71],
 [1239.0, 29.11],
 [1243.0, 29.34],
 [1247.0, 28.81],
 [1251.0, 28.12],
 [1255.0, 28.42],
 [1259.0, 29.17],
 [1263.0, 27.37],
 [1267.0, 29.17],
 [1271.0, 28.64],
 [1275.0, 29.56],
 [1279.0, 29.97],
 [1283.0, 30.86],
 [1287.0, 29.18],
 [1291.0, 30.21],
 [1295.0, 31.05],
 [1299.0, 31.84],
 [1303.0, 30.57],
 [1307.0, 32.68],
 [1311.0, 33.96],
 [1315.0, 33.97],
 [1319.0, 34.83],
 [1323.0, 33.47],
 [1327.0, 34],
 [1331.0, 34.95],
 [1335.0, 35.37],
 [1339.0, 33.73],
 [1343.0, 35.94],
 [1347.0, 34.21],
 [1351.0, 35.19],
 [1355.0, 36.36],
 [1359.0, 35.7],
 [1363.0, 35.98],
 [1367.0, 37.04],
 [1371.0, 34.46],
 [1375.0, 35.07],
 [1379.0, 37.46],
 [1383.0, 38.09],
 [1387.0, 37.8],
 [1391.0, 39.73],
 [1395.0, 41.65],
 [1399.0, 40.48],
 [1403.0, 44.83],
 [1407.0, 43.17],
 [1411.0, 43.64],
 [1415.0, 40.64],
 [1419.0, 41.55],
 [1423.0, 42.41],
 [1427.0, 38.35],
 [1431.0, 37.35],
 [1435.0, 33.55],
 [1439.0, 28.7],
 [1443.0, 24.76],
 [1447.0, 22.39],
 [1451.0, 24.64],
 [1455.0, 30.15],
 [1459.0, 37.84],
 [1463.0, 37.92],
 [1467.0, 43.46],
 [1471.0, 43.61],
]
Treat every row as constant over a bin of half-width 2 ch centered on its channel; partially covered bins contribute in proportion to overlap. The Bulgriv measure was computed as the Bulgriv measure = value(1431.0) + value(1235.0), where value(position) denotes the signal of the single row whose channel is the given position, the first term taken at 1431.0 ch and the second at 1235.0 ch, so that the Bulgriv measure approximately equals 67.1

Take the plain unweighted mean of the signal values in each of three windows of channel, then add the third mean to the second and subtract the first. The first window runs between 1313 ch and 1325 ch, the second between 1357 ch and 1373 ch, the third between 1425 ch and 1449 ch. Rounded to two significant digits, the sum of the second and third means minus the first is 33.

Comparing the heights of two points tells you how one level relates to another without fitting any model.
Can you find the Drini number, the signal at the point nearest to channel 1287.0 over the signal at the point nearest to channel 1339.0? 0.87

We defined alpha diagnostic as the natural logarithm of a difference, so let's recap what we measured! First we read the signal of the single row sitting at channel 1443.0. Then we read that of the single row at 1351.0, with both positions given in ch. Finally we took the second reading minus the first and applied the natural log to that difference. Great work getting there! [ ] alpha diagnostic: 2.3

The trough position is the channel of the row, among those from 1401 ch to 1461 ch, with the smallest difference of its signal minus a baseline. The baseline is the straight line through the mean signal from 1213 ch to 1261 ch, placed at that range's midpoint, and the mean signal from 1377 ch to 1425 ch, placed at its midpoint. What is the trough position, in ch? 1447.0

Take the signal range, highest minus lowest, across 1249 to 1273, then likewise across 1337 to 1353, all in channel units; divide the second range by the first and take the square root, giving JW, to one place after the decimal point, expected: 1.1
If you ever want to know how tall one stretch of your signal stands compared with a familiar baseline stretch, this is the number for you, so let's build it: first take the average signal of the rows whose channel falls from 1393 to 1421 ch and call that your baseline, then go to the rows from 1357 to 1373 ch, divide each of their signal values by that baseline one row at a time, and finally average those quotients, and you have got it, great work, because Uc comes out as 0.85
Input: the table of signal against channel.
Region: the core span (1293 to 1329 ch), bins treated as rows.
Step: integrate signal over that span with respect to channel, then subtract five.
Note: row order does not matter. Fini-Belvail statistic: 1180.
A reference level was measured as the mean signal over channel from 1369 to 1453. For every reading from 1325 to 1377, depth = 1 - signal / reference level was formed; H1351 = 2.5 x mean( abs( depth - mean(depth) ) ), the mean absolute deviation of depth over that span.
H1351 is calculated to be 0.052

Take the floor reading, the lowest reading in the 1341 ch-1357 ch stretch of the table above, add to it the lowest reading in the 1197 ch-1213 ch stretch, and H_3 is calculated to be 60.6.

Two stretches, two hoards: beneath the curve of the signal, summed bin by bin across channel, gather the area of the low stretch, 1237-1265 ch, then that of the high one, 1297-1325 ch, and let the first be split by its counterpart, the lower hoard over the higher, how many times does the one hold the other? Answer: 0.87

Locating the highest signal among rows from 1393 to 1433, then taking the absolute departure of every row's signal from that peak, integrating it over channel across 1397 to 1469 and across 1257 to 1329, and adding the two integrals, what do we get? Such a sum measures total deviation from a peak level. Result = 1590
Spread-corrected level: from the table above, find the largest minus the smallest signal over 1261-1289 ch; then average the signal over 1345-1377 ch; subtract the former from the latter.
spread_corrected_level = 32.0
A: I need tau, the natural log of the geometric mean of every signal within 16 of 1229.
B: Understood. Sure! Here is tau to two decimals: 3.37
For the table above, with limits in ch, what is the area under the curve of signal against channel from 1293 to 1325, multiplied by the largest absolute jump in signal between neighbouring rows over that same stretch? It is 2214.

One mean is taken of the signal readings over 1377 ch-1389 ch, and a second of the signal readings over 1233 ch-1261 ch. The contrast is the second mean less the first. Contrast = -8.8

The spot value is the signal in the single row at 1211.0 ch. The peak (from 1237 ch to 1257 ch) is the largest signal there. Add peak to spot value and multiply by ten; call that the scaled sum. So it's 557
